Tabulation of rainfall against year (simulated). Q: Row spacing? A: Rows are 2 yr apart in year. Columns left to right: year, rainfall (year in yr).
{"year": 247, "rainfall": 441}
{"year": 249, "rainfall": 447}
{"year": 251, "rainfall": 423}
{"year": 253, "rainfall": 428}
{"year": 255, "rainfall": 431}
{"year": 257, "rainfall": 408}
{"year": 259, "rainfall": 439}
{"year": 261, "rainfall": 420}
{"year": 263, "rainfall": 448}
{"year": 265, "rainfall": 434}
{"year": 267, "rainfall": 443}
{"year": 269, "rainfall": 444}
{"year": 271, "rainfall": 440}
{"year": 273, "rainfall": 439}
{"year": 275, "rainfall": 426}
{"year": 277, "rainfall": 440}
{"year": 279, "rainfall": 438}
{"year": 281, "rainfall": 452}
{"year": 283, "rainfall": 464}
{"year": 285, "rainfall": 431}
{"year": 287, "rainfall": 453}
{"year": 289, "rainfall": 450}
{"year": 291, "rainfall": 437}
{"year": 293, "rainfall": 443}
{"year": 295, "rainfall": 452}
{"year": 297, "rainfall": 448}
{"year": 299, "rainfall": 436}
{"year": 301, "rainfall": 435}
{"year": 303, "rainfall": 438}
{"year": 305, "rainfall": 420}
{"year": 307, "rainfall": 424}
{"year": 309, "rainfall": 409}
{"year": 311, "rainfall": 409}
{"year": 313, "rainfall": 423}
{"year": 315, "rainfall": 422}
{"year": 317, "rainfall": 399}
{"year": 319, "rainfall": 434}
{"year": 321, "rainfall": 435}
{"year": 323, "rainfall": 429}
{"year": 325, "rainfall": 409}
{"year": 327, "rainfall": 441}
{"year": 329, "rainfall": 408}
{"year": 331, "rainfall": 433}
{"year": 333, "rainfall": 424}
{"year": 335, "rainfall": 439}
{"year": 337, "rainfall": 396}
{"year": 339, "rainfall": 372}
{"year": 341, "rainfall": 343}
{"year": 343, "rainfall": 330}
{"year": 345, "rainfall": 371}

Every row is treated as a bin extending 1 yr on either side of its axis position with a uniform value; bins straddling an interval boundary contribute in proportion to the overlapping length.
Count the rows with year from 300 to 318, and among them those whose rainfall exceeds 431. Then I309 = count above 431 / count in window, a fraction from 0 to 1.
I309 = 0.2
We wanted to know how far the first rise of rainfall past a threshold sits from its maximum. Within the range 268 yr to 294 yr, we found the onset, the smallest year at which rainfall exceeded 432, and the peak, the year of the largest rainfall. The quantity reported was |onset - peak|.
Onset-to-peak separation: 14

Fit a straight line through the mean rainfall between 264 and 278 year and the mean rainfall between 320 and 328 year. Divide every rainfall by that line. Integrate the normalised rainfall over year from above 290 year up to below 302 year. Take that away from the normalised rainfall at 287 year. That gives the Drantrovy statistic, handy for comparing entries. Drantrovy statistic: -11.2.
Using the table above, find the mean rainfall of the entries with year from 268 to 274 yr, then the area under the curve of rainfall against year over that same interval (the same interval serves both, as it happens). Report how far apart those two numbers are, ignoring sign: 2205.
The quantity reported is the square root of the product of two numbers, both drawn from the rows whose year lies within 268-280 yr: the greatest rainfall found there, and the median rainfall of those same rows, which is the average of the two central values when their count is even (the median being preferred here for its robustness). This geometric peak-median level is 442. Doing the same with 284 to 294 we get 448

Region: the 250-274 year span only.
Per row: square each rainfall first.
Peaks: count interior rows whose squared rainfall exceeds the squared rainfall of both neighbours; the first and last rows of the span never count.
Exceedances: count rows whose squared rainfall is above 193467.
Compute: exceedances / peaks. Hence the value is 1.0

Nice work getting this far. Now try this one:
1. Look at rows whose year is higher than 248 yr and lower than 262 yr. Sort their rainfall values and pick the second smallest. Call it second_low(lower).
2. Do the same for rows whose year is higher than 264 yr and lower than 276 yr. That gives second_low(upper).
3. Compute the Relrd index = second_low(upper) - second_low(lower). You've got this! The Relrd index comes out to 14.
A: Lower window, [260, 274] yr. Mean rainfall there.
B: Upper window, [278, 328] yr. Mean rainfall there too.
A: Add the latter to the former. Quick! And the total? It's 872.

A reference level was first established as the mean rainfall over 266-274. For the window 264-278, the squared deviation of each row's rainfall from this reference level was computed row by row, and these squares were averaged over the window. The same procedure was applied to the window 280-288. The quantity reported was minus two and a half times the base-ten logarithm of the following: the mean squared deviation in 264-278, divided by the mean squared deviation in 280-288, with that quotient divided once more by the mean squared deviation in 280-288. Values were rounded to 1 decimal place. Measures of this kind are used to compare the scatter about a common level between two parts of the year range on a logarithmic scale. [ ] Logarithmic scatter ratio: 7.5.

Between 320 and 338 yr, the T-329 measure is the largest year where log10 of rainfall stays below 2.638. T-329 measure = 337 yr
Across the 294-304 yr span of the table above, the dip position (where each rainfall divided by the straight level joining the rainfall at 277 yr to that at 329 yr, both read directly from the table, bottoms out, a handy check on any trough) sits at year 299 yr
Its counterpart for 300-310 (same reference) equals 309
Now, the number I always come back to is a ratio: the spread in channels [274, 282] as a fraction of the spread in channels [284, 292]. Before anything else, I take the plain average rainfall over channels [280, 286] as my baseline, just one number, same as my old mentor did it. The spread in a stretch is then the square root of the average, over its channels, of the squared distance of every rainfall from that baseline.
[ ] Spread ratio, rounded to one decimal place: 1.2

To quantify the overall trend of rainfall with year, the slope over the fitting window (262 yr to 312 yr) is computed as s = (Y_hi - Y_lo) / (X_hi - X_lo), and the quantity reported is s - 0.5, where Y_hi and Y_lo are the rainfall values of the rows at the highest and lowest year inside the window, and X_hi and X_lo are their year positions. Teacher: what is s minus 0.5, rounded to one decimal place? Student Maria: -1.3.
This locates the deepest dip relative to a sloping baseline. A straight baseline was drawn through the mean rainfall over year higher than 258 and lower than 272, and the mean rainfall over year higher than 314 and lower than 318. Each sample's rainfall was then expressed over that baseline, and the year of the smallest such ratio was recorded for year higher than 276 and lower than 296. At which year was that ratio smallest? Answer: 285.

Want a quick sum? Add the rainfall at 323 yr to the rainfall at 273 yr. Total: 868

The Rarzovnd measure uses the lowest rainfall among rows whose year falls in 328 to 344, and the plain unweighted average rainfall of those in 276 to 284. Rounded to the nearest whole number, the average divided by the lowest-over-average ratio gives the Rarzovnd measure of 610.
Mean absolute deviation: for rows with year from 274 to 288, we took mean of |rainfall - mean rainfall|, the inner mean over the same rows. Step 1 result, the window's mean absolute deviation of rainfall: 11.1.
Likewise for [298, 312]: 10.2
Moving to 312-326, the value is 10.0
